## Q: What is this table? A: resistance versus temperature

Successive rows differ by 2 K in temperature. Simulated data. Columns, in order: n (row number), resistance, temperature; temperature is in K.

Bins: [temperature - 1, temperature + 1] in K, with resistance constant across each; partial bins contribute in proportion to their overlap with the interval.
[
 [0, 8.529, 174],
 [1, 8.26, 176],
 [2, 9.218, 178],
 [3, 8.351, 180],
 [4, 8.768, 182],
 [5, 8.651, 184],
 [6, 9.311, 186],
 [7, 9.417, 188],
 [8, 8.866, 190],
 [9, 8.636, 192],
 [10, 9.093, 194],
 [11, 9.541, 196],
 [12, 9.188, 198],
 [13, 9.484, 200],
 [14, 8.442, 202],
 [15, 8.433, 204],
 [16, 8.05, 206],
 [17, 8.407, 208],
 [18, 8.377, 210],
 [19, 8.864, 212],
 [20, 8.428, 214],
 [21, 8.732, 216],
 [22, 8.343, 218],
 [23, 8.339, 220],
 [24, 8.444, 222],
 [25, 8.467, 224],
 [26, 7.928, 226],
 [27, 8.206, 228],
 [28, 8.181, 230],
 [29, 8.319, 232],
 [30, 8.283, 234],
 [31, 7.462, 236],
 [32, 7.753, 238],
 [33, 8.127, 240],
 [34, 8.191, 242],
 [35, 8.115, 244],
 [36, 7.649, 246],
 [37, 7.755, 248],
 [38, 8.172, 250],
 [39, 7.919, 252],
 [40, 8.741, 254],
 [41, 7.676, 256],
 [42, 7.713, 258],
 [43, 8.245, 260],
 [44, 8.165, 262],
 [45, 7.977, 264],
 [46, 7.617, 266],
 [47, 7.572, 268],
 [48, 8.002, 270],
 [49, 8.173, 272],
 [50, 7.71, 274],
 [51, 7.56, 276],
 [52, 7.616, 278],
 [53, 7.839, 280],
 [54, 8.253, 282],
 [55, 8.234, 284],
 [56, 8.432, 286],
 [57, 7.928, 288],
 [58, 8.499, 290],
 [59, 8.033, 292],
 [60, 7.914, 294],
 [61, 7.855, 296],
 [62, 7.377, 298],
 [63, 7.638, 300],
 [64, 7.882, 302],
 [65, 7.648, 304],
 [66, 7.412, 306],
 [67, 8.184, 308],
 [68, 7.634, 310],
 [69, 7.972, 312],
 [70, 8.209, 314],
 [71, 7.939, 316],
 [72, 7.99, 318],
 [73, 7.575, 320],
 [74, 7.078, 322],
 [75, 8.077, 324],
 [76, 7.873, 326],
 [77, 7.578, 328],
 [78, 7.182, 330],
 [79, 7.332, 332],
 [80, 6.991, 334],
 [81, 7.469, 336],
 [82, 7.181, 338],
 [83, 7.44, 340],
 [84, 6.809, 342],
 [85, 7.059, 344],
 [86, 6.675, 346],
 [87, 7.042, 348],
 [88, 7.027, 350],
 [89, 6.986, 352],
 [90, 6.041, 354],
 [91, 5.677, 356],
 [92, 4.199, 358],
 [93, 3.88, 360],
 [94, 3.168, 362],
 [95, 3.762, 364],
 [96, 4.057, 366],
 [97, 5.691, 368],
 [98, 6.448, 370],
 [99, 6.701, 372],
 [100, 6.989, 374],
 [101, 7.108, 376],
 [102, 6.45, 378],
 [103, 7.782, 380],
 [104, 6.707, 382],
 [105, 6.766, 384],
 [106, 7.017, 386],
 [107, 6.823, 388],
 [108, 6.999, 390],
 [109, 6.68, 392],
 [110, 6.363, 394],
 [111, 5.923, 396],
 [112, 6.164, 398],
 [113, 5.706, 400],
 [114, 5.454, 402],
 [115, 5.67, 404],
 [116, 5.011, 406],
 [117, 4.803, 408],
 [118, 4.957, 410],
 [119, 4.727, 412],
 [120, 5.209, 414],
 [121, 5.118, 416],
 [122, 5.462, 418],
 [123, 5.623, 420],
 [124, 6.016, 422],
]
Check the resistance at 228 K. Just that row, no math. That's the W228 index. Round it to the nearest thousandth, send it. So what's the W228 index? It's 8.206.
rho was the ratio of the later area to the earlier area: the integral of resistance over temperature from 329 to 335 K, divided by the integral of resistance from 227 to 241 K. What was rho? 0.38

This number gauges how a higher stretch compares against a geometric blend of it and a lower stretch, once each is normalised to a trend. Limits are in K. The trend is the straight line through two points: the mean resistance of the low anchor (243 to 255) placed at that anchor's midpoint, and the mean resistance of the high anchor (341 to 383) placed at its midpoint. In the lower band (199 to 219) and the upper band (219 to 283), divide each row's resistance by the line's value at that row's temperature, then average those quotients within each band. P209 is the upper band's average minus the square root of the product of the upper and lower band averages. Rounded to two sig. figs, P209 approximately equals 0.012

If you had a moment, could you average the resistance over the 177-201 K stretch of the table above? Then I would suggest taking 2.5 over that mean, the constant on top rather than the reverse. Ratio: 0.276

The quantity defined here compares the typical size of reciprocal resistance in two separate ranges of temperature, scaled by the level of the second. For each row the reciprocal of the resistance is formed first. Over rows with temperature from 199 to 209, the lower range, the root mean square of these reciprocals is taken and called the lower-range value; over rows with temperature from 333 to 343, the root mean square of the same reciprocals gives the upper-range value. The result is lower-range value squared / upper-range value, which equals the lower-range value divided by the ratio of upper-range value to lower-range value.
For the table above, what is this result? 0.099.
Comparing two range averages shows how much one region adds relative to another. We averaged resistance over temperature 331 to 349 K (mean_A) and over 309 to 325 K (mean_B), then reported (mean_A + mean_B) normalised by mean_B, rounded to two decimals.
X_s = 1.91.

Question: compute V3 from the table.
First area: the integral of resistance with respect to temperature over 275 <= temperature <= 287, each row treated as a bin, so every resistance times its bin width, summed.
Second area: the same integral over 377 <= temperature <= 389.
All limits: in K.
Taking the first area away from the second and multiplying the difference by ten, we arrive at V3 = -128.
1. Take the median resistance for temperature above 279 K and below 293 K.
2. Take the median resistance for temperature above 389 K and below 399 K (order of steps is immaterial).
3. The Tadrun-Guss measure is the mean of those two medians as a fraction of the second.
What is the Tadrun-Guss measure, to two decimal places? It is 1.15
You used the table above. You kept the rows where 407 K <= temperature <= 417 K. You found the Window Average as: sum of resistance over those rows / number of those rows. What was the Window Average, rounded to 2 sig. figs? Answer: 5.0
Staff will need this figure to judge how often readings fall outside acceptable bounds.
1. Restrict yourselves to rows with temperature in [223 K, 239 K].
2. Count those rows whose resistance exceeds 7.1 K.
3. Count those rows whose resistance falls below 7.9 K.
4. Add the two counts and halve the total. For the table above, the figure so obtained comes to 5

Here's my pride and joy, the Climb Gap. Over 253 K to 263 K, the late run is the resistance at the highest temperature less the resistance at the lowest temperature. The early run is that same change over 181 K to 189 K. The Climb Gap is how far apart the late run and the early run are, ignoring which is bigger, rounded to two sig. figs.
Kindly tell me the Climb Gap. 1.2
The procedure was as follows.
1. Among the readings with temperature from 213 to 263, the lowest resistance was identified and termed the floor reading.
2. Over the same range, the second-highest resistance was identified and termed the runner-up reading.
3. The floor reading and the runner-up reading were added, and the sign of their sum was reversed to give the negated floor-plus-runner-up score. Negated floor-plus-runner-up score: -16.2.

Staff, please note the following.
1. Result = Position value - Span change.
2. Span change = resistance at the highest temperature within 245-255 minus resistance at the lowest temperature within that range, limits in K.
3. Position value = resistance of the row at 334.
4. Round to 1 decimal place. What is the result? 5.9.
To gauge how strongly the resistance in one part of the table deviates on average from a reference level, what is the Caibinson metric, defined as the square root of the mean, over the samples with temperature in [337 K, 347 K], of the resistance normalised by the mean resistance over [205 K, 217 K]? 0.91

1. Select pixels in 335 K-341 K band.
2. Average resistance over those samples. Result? 7.4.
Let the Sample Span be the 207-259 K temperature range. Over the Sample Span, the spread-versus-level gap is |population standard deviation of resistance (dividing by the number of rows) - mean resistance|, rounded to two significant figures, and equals 7.8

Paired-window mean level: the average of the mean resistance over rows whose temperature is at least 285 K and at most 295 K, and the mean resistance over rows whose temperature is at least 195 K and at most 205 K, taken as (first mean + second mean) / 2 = 8.6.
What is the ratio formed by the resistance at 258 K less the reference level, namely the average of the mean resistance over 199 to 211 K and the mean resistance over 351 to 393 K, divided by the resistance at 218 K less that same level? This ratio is 0.42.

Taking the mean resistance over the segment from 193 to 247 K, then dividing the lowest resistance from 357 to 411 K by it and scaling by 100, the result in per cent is 38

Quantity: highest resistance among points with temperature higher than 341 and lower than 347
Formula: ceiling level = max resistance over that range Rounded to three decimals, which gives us 7.059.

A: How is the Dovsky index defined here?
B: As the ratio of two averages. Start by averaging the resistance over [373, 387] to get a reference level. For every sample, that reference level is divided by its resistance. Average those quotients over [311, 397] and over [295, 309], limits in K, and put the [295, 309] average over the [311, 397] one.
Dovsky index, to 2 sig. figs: 0.83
